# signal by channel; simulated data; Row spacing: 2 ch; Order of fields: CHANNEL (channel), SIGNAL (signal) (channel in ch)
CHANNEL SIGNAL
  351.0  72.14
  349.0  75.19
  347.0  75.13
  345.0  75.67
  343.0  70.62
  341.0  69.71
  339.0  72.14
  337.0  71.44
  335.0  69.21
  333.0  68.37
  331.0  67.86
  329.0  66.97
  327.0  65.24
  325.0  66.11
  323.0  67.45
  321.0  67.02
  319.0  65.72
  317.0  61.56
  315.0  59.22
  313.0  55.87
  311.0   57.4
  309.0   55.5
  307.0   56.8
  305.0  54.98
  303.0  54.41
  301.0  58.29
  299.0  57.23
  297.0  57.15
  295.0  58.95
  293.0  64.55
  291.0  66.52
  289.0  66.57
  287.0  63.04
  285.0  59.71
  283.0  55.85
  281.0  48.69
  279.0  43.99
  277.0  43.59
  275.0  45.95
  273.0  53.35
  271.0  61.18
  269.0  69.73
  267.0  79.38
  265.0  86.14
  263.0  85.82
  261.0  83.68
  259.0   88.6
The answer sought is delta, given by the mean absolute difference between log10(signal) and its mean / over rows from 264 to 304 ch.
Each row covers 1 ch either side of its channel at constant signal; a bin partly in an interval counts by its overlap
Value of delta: 0.06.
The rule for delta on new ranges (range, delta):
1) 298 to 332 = 0.03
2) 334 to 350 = 0.01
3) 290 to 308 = 0.02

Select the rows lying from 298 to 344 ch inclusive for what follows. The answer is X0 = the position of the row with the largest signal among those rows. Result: 339.0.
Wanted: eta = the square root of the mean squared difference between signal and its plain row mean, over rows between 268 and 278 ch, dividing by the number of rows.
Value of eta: 10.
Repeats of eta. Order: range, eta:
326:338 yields 2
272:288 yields 7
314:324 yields 3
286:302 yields 4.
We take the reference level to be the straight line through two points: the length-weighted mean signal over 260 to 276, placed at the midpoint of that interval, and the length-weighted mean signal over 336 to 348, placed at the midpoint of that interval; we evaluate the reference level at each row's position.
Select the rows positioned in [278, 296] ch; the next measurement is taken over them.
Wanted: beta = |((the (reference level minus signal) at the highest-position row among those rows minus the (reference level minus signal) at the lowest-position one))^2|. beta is 212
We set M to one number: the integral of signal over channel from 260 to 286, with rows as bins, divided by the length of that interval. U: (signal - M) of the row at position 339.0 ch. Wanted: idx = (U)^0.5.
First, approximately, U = 9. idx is 3.0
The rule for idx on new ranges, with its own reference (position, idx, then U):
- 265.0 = 4.8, 23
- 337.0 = 2.9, 9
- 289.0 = 1.9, 4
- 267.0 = 4.1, 17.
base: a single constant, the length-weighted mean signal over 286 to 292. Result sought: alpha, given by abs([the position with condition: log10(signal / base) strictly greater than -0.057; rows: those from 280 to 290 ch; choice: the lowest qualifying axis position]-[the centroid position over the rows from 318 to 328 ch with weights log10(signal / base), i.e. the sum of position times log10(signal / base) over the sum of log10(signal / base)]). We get 37.2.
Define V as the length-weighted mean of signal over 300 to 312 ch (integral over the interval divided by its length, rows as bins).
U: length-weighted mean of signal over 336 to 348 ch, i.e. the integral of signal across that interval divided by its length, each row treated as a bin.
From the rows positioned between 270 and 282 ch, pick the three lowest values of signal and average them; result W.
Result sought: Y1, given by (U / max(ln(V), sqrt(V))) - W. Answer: -34.8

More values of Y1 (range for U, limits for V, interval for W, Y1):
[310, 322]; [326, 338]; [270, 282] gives -37.1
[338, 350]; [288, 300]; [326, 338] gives -57.4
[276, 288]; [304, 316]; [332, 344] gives -62.1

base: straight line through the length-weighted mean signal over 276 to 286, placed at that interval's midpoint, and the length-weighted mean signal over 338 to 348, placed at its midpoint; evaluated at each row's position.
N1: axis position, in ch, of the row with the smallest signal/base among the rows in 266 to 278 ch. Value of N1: 277.0 ch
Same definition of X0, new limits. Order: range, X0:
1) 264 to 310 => 265.0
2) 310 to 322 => 321.0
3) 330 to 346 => 345.0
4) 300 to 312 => 301.0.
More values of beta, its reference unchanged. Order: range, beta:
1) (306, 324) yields 105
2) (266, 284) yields 572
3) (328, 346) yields 69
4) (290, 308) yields 102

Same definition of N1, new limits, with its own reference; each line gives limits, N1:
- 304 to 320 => 313.0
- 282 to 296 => 295.0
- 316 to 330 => 317.0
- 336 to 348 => 341.0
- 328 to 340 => 333.0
